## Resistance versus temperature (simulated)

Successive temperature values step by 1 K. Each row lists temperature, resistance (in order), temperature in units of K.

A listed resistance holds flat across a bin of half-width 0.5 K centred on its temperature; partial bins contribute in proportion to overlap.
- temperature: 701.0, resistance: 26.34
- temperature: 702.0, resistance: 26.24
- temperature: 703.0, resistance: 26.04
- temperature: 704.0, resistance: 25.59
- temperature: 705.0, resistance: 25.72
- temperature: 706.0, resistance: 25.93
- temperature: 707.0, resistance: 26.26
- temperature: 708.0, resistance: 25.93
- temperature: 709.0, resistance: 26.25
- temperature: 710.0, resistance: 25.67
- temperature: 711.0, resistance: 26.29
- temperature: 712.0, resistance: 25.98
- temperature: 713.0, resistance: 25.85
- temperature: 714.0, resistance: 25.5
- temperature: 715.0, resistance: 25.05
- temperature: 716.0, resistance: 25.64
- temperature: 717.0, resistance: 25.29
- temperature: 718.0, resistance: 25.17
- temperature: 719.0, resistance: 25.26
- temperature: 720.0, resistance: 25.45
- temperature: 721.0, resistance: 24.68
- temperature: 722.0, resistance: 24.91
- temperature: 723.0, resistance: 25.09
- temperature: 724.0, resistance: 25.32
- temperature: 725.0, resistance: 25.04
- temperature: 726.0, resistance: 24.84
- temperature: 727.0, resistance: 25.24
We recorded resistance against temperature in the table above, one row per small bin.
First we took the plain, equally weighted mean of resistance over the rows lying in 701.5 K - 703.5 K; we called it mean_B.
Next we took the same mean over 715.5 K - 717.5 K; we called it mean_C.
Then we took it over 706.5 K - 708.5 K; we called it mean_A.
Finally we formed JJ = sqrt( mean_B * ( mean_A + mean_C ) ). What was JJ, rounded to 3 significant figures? 36.7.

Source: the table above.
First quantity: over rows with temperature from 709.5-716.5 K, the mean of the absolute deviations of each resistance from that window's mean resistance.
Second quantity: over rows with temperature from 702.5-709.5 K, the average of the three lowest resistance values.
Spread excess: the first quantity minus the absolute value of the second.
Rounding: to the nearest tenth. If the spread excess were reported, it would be -25.5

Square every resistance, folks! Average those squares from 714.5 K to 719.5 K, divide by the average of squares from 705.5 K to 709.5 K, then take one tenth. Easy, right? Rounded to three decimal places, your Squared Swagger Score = 0.094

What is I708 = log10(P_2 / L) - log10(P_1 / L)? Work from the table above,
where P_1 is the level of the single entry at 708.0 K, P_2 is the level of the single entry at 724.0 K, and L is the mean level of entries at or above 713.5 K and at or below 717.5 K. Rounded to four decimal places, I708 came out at -0.0103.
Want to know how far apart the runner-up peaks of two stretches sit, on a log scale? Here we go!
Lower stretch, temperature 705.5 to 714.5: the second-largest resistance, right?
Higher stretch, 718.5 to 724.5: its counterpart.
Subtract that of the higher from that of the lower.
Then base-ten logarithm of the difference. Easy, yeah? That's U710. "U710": -0.027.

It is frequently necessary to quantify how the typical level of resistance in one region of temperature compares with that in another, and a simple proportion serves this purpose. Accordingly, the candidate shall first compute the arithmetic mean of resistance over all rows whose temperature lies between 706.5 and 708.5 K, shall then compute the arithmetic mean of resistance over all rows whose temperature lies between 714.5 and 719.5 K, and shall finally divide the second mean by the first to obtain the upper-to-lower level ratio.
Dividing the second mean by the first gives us 0.969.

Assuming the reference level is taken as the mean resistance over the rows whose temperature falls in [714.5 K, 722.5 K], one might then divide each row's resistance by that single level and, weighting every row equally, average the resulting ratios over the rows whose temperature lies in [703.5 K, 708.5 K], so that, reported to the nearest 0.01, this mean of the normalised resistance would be 1.03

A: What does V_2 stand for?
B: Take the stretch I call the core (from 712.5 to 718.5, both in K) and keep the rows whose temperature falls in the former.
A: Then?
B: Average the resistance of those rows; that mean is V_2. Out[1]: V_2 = 25.4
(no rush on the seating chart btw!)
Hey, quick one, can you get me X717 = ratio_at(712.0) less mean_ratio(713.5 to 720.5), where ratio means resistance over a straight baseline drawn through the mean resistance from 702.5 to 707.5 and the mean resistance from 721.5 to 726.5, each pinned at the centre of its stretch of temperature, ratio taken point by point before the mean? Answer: 0.016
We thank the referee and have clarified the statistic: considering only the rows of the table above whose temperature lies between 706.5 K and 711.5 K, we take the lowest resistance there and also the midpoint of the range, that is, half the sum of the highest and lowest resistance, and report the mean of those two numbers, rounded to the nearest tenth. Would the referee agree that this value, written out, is 25.8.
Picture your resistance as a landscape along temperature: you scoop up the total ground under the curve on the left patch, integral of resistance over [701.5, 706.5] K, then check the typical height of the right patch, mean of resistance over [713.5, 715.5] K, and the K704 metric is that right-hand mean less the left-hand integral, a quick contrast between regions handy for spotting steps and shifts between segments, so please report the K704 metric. -104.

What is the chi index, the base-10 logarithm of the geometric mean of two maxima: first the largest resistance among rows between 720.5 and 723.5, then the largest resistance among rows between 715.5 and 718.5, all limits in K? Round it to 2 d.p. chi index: 1.40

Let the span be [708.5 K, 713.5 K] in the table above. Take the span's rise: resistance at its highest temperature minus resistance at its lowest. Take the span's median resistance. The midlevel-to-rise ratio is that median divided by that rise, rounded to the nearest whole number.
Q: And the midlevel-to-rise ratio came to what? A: -65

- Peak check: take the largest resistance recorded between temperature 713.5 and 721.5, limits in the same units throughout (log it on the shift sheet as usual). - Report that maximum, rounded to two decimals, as 25.64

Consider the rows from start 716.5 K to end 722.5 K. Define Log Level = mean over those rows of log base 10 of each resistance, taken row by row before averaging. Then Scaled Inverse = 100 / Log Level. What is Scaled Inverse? 71.4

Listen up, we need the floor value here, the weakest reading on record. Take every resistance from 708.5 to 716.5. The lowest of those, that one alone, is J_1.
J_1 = 25.05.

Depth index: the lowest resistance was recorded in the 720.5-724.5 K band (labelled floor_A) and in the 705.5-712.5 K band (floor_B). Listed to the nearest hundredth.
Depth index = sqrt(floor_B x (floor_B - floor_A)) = 5.04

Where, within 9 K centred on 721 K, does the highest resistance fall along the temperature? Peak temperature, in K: 720.0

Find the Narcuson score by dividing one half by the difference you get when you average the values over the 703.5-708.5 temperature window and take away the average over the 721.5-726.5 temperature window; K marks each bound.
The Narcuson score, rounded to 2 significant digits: 0.59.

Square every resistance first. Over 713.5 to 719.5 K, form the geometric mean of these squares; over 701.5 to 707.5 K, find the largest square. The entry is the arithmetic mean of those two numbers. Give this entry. 665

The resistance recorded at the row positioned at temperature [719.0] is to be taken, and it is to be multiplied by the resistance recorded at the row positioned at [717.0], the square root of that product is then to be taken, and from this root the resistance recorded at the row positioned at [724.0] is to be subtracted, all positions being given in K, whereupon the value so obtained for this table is 0.0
